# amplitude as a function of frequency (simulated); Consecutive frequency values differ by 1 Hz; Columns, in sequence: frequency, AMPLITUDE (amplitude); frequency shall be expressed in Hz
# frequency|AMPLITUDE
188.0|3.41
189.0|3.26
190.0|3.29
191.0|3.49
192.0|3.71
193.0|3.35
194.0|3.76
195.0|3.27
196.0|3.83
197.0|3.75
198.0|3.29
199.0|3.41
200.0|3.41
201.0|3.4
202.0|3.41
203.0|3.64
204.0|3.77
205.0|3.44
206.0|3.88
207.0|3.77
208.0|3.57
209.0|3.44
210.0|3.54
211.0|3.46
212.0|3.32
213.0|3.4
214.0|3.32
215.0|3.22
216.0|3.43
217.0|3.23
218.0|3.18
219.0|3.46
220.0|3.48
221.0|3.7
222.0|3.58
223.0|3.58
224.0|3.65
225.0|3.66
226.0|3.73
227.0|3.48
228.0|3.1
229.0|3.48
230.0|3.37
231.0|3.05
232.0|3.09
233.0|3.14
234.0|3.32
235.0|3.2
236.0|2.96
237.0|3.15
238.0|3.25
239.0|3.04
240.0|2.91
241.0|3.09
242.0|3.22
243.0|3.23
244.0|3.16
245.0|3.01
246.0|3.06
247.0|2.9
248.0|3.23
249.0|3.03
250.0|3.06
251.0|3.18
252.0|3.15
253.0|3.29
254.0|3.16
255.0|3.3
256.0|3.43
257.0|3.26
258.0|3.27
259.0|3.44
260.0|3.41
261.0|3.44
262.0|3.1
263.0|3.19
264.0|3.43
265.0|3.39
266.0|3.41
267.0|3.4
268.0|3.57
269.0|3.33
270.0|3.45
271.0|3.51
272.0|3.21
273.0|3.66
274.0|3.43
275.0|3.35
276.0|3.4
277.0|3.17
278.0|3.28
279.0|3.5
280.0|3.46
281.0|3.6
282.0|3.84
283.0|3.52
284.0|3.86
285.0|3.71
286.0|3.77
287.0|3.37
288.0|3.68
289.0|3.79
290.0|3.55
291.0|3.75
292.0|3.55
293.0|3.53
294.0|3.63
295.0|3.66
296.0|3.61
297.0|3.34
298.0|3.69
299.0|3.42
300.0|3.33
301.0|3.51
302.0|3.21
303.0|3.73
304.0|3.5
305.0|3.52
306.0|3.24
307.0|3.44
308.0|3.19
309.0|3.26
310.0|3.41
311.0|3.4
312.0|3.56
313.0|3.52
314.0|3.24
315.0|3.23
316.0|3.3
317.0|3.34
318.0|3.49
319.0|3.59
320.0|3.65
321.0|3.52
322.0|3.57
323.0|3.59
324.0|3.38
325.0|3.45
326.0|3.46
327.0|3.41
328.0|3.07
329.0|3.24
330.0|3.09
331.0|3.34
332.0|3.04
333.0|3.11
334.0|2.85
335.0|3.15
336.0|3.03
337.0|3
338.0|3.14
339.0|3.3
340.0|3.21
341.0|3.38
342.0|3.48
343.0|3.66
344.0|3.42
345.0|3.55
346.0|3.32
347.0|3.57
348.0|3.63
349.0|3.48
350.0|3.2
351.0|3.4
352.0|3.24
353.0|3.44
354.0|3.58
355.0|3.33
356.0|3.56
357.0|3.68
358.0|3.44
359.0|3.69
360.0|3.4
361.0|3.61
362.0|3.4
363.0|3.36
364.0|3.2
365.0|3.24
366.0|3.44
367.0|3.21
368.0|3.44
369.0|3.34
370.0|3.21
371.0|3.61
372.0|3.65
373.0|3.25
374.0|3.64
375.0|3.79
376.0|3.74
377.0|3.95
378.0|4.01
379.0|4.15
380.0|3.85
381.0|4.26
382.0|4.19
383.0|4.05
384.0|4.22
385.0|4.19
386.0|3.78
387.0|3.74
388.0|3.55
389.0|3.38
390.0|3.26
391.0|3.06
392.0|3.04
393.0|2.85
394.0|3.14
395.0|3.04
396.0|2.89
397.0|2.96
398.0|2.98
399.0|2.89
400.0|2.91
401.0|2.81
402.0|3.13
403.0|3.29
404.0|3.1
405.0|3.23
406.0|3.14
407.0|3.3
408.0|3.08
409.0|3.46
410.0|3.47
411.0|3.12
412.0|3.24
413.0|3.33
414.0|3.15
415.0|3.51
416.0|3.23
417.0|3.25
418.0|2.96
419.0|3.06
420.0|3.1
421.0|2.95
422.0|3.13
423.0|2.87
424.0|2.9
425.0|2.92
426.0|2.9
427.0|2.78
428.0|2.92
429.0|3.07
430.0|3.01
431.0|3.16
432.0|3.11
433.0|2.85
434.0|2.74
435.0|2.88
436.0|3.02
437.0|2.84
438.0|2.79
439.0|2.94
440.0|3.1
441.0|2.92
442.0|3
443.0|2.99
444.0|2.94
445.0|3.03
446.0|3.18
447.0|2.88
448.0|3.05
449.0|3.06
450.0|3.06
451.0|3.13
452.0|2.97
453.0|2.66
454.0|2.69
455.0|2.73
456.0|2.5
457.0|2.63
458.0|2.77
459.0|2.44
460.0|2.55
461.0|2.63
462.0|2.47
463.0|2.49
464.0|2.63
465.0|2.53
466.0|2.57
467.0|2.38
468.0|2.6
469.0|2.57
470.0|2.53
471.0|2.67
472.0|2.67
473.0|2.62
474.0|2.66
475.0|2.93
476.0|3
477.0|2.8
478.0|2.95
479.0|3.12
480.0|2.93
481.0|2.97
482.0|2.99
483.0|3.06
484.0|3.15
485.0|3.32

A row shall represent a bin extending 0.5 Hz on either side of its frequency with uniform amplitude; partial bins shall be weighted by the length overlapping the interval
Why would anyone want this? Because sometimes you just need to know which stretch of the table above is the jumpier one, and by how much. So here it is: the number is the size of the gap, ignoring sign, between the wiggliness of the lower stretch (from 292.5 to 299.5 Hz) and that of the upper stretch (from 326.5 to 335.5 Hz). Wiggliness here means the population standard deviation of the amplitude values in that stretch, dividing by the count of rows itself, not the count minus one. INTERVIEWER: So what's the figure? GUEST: 0.037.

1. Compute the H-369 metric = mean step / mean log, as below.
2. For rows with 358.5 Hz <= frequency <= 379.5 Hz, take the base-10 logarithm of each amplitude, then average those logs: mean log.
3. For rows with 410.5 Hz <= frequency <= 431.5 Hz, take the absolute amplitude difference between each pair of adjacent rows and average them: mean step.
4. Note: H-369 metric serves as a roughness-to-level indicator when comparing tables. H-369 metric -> 0.25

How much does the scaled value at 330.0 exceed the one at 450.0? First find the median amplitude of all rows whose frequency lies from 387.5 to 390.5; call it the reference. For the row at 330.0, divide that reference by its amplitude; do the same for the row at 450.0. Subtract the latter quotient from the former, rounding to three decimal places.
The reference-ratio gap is -0.011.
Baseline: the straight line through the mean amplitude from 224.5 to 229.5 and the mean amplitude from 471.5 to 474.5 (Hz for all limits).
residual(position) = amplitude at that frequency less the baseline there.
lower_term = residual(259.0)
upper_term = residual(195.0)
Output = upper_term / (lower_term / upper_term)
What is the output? 1.8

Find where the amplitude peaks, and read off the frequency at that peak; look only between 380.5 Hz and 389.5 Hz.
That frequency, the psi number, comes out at 381.0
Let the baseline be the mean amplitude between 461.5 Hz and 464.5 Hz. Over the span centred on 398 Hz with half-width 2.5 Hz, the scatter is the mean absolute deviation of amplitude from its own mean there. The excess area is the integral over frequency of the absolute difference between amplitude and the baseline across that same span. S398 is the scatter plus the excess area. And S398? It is 2.02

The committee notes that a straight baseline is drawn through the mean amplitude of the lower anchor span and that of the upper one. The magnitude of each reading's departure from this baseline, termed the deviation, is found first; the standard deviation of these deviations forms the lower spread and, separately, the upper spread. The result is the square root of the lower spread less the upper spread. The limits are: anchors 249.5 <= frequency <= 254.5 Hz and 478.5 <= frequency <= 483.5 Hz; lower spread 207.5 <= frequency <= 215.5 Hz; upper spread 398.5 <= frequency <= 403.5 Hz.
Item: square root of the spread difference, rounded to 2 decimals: 0.21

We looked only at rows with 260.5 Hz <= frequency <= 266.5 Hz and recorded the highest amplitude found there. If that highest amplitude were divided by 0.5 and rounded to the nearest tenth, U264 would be 6.9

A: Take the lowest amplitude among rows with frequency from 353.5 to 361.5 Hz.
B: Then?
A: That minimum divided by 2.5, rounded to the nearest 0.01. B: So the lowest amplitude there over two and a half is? 1.33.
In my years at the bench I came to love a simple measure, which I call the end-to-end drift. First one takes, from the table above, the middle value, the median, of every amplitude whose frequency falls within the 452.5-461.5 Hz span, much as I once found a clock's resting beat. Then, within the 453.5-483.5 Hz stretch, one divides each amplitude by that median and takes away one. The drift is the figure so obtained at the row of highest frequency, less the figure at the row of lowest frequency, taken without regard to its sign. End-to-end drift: 0.14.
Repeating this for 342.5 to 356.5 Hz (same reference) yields 0.04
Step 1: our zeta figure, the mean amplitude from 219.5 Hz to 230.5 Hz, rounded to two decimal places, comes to 3.53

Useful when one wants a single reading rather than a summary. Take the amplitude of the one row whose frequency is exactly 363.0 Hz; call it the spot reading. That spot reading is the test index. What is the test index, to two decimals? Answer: 3.36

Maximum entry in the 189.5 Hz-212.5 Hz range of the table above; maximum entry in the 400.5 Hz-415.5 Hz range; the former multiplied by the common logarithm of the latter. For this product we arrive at 2.12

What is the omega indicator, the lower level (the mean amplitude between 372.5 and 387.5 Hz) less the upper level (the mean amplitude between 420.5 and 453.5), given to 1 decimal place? 1.0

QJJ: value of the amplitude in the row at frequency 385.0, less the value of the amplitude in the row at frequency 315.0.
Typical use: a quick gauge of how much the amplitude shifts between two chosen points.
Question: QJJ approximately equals 1.0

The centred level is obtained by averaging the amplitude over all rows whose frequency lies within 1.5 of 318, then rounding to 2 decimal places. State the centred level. 3.47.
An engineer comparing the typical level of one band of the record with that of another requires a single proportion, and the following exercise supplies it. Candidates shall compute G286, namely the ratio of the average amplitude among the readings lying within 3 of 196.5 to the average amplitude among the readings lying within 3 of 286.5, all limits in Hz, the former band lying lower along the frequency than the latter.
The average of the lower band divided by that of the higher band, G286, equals 0.96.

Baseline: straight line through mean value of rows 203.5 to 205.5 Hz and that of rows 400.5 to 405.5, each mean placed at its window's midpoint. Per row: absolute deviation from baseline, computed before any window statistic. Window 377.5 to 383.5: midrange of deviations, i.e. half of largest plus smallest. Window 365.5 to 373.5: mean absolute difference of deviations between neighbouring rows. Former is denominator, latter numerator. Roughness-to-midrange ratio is 0.2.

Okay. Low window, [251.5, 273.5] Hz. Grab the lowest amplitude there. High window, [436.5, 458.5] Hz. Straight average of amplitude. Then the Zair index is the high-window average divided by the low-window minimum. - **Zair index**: 0.94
